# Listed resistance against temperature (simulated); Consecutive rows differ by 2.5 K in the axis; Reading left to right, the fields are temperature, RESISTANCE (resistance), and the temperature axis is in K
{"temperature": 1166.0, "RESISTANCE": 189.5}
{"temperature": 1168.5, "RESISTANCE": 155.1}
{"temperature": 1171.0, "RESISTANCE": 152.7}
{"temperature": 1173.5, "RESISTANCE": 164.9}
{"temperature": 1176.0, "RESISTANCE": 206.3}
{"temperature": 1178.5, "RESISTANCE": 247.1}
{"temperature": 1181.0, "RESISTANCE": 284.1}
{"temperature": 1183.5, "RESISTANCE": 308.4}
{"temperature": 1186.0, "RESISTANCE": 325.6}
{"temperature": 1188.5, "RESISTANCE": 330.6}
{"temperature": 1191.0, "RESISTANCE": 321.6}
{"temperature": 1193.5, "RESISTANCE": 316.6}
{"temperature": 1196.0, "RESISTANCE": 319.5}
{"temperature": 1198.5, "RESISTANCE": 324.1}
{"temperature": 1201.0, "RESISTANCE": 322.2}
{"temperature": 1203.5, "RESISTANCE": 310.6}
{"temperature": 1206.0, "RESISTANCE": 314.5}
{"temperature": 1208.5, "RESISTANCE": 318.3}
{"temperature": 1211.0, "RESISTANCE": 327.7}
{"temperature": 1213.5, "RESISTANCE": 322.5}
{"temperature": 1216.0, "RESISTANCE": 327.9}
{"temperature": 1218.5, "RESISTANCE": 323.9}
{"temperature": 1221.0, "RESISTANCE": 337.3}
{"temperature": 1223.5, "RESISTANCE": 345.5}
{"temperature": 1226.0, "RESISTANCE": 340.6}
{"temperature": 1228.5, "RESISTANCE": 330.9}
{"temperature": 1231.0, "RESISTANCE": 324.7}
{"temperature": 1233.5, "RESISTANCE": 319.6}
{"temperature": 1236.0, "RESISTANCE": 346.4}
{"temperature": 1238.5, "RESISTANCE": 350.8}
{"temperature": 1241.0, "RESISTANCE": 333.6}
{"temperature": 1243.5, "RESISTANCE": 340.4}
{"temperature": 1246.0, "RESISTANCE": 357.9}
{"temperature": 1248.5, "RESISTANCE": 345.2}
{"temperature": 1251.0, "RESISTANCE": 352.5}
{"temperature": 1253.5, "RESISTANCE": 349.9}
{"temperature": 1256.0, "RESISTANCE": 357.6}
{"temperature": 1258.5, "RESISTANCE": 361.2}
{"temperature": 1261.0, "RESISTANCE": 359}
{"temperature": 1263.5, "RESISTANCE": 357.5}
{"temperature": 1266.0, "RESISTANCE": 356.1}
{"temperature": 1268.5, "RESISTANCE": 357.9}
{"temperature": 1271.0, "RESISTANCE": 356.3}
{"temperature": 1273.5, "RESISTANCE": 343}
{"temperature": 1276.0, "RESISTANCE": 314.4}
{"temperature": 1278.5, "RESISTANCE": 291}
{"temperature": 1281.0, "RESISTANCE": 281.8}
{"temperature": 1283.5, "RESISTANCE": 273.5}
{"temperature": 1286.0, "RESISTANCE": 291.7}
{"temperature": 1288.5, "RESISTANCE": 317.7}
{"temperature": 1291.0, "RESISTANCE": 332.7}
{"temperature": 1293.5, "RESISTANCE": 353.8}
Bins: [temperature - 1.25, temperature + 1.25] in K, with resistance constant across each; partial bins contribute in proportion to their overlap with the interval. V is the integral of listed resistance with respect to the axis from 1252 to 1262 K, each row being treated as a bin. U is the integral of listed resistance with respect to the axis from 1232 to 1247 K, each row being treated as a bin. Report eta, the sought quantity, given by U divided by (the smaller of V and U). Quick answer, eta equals 1.43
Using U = 5113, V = 3568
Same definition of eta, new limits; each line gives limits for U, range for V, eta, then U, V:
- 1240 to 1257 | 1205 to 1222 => 1.07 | 5920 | 5517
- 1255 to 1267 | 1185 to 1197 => 1.11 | 4300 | 3873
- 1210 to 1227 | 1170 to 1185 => 1.64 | 5646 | 3452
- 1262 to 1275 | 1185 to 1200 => 1.00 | 4595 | 4844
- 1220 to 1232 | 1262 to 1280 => 1.00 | 4032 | 6101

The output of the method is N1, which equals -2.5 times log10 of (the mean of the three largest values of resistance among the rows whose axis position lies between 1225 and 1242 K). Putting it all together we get -6.35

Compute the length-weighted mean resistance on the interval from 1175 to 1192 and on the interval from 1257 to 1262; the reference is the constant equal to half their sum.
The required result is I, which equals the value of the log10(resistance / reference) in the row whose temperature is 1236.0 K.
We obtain 0.028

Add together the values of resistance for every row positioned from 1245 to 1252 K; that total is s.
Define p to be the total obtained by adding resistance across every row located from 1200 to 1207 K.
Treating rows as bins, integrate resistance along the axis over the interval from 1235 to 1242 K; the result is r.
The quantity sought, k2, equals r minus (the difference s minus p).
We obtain 2299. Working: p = 947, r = 2407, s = 1056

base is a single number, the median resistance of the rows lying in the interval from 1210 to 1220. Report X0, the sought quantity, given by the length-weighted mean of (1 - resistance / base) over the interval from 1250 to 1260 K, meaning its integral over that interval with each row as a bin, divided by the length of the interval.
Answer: -0.09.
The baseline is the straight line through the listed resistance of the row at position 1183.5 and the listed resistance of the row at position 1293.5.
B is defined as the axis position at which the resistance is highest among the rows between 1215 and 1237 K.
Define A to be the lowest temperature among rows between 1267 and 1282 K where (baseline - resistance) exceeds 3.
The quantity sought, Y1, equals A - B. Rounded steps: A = 1276.0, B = 1236.0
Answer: 40.0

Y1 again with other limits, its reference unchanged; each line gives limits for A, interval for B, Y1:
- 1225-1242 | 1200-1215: 20.0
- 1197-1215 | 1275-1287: -72.5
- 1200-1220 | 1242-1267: -55.0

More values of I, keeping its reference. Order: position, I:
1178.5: -0.119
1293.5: 0.037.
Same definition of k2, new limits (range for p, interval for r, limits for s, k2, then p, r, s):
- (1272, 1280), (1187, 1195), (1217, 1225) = 2525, 948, 2583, 1007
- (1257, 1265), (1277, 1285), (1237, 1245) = 2320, 1078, 2267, 1025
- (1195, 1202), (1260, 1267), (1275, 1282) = 2581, 966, 2503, 887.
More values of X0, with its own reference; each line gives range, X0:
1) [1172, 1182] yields 0.32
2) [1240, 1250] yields -0.06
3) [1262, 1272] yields -0.10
